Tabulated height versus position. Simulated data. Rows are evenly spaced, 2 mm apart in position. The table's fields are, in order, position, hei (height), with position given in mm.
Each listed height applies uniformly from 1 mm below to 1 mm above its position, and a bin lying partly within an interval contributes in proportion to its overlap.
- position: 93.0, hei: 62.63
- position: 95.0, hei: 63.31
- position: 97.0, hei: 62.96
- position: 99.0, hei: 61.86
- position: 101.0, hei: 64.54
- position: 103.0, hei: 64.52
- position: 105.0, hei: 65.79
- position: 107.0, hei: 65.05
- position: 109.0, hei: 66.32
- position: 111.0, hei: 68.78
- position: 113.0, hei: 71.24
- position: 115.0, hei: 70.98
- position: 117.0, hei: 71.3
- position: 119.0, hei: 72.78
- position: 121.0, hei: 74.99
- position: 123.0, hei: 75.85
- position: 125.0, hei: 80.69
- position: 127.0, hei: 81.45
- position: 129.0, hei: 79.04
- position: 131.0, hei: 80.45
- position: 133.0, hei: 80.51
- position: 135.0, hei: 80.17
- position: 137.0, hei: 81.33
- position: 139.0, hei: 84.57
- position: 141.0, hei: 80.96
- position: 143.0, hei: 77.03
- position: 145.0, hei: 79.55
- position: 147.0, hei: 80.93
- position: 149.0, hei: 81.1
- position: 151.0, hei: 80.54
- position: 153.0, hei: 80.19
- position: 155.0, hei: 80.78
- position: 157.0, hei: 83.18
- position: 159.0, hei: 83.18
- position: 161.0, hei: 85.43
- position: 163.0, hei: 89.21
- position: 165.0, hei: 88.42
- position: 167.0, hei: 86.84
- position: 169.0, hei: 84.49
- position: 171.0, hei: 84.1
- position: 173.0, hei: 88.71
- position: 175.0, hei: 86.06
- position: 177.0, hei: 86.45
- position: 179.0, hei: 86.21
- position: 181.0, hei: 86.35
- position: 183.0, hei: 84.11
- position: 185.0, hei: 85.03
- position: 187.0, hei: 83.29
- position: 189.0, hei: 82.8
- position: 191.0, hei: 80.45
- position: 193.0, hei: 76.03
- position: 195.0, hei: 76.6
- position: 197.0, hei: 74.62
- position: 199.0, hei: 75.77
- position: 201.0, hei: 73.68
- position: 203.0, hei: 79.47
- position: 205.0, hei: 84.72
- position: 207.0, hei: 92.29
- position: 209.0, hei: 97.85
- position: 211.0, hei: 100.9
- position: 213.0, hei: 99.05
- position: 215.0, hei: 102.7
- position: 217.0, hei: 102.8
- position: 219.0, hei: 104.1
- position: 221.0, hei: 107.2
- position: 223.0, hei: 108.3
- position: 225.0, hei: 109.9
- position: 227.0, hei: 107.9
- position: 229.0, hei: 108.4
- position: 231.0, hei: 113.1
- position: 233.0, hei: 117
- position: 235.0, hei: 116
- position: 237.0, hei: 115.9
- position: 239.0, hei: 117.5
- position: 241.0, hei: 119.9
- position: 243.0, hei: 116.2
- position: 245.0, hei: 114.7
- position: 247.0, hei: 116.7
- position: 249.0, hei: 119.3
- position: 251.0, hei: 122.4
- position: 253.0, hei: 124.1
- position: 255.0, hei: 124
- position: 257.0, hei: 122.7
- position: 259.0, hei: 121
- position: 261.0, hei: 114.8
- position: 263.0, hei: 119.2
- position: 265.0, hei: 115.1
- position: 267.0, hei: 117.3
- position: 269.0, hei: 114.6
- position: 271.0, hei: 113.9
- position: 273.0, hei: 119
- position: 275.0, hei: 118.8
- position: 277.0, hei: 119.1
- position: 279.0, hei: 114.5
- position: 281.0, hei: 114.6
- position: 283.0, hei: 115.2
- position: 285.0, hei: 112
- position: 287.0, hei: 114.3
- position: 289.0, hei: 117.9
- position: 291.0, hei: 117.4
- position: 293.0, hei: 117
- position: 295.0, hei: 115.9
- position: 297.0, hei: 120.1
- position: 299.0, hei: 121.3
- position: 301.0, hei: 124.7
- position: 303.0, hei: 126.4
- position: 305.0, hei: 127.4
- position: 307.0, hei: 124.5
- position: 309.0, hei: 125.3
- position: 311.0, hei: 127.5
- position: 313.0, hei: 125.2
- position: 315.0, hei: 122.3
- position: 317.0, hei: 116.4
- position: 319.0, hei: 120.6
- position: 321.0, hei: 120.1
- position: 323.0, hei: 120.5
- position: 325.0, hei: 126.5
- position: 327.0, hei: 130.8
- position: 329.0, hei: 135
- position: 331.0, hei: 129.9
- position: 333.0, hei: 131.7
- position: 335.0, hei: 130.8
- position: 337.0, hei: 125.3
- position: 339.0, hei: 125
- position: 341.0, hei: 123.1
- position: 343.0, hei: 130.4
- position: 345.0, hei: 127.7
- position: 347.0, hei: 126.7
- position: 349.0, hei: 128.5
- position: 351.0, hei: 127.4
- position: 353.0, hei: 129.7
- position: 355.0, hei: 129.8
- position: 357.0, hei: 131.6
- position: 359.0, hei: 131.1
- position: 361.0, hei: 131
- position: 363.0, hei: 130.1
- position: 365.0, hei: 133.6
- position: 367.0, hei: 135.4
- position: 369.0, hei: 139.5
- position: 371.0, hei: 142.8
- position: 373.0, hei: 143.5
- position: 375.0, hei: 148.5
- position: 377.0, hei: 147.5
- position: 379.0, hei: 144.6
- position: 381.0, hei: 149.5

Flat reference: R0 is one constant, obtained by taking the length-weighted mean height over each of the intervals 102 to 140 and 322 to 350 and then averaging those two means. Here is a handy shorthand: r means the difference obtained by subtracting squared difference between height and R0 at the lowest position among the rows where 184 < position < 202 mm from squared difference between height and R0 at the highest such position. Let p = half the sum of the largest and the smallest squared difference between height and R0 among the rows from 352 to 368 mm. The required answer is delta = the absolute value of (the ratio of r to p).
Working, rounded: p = 988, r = 497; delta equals 0.5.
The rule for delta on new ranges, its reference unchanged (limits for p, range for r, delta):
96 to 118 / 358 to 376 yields 1.1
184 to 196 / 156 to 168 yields 0.3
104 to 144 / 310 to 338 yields 0.1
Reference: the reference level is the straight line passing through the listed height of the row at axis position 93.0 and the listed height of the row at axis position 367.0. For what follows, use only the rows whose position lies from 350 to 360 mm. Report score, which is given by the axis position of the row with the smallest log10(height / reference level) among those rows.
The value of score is 351.0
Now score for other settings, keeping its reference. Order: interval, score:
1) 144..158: 153.0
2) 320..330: 323.0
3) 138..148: 143.0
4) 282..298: 285.0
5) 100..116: 107.0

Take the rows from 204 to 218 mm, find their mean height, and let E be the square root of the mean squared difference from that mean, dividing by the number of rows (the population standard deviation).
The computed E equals 6.1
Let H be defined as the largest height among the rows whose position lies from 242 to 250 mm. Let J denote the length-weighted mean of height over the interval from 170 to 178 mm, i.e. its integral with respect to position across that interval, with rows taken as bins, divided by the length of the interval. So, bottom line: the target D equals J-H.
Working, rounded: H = 119.3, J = 86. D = -33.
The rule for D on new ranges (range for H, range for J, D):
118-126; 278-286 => 33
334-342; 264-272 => -16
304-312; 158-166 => -41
